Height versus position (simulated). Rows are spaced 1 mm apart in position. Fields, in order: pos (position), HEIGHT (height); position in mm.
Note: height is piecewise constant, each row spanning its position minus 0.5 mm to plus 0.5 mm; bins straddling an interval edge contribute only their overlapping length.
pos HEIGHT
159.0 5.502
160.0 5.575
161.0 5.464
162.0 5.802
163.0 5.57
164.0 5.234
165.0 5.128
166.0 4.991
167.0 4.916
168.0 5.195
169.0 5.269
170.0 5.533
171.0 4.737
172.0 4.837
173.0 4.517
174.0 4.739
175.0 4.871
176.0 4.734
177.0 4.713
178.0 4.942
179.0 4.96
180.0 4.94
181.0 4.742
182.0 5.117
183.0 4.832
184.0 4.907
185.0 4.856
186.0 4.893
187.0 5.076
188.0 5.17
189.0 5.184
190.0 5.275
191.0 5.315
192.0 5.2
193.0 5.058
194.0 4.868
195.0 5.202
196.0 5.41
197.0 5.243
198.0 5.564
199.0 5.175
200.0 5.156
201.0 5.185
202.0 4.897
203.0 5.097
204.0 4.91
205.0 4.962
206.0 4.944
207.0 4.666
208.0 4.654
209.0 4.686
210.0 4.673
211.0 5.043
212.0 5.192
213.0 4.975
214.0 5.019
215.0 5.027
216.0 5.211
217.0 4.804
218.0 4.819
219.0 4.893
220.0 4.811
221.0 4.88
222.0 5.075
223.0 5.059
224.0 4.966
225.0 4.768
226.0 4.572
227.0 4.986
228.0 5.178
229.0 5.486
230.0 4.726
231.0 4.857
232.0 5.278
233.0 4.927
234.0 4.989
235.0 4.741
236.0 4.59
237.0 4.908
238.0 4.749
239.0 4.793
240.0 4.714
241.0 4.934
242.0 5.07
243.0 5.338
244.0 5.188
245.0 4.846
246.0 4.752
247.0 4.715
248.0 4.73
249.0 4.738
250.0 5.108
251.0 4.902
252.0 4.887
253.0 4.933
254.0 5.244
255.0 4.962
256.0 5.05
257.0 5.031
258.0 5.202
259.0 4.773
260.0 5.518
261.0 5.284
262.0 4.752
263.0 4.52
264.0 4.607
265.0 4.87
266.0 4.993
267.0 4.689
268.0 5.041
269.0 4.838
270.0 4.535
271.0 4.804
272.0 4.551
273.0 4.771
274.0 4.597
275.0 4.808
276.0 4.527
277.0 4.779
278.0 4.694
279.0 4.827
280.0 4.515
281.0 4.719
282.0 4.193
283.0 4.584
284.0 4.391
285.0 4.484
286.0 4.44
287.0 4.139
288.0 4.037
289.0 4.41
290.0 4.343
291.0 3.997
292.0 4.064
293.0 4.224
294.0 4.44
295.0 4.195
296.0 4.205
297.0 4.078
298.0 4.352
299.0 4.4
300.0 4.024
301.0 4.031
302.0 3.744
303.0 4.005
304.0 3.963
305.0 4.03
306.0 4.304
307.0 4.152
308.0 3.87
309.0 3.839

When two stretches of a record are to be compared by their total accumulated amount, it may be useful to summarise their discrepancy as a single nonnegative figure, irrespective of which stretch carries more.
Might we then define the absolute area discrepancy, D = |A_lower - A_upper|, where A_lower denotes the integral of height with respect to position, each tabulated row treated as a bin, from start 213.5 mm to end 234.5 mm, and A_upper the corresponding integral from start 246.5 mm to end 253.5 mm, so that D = 70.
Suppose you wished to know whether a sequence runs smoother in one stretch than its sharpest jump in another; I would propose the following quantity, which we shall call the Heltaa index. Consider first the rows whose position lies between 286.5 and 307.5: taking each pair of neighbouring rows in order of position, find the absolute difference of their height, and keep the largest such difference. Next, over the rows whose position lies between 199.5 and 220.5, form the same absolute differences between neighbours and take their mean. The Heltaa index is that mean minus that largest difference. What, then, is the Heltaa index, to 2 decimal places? -0.24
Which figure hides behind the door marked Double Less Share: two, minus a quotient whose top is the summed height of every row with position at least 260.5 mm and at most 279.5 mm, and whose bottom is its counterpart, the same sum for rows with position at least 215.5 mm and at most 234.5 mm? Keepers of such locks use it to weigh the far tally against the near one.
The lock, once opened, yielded 1.04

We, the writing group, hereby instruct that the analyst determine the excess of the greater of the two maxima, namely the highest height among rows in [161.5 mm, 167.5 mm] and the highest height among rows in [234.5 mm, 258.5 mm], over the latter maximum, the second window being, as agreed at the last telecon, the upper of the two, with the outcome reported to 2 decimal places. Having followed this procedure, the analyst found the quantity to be 0.46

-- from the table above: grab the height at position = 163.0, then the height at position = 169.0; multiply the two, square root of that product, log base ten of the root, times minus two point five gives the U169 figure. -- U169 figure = -1.83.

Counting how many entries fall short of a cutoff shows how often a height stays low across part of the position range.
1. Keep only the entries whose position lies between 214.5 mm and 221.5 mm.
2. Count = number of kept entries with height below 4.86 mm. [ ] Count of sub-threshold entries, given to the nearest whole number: 3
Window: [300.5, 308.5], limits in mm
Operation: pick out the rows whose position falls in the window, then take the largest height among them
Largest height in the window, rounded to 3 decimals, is 4.304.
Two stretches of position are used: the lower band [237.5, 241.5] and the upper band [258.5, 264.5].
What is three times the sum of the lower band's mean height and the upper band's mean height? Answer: 29.1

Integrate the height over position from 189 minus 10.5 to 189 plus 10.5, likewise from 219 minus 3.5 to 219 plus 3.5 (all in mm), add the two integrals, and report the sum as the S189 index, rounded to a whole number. 141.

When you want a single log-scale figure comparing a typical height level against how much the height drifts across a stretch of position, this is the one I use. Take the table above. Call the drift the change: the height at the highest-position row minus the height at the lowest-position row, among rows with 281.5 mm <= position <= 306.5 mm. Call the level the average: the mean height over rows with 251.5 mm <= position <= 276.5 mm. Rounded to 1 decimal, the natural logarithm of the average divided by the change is 3.8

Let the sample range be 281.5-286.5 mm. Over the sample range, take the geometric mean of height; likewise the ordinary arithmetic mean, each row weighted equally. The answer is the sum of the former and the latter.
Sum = 8.8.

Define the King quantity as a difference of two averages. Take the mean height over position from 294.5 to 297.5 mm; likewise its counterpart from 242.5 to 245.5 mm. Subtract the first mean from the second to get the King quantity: 1.0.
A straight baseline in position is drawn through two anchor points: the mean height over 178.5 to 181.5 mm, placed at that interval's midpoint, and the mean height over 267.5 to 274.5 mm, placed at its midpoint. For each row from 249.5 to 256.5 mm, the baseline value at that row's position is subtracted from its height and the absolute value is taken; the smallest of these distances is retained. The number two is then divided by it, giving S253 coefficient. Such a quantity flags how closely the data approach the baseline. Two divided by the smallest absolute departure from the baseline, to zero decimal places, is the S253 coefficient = 16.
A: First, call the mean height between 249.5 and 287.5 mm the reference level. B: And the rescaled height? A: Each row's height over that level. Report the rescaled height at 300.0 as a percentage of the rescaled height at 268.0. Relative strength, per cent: 80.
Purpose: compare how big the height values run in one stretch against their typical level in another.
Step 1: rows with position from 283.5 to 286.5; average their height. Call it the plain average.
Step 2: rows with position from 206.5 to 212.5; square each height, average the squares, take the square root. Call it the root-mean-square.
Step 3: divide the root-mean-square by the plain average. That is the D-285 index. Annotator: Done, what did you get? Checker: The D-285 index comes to 1.09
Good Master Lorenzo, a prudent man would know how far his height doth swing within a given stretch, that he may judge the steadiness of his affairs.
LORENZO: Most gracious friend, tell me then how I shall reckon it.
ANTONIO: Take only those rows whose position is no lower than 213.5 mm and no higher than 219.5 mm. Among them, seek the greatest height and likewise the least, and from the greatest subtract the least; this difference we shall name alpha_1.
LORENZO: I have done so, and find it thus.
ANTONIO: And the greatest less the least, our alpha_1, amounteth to 0.41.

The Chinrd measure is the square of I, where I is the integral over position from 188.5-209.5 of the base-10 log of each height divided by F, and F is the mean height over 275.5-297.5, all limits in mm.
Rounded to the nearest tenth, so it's 1.8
